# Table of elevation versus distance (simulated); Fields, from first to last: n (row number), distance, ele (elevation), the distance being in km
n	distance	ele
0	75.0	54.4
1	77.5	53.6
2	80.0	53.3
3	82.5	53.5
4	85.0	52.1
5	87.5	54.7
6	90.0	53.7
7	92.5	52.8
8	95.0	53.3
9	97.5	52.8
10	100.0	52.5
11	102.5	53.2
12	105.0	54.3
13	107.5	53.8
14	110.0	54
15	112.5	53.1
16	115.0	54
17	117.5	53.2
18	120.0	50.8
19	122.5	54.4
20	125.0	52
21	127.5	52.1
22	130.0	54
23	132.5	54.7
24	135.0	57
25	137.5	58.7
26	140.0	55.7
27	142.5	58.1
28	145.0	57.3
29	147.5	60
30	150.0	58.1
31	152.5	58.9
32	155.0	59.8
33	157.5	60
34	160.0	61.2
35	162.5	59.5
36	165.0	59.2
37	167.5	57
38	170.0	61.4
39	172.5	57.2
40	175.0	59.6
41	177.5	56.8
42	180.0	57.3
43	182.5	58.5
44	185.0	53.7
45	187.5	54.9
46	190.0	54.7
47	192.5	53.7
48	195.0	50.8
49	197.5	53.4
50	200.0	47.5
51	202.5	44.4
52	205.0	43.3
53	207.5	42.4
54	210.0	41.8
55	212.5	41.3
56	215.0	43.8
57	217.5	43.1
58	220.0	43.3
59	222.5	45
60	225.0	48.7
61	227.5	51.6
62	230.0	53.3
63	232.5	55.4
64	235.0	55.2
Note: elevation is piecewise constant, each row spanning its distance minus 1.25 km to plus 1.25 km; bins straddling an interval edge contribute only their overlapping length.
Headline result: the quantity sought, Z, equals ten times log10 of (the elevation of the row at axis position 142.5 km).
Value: 17.6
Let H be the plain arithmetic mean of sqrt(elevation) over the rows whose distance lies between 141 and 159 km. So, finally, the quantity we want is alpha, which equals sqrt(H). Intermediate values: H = 7.67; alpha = 2.77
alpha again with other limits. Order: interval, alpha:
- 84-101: 2.70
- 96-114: 2.70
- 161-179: 2.77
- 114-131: 2.70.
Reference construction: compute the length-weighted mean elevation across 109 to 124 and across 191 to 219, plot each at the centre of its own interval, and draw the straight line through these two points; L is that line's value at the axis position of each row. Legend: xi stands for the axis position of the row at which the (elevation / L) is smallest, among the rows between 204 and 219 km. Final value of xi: 212.5 km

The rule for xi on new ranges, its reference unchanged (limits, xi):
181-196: 195.0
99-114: 100.0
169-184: 172.5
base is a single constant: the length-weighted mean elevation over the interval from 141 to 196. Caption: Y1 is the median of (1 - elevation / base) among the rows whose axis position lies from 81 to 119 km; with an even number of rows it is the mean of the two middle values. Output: 0.08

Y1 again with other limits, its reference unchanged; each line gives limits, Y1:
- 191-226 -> 0.23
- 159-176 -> -0.03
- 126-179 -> -0.01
